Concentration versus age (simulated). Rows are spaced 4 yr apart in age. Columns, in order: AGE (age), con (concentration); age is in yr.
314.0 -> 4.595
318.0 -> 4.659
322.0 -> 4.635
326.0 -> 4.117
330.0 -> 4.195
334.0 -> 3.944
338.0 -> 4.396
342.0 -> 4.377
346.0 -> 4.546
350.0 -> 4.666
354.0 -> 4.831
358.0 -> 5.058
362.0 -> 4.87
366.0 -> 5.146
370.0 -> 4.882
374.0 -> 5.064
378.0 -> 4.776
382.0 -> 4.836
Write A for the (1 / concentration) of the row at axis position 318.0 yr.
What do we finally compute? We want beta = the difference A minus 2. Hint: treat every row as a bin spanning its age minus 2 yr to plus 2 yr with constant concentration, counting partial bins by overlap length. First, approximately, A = 0.21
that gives -1.79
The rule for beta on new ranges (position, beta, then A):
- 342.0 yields -1.77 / 0.23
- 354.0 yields -1.79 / 0.21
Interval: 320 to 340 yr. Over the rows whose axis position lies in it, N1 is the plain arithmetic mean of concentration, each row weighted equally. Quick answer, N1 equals 4.3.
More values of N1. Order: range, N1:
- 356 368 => 5.0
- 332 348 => 4.3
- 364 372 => 5.0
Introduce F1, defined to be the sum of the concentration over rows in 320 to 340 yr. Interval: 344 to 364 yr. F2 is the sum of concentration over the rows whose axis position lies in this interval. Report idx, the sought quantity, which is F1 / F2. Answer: 0.89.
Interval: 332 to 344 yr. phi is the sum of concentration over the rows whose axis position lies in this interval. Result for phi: 12.7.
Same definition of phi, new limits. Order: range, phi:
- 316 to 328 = 13.4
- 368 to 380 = 14.7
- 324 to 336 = 12.3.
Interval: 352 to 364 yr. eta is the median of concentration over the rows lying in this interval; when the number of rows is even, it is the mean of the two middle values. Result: 4.9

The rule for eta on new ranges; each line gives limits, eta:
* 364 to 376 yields 5.1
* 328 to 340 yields 4.2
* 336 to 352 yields 4.5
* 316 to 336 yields 4.2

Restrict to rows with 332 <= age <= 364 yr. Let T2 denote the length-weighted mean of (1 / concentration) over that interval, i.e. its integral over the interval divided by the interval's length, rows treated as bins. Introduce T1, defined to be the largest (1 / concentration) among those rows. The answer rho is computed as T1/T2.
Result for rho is 1.16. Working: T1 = 0.254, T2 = 0.219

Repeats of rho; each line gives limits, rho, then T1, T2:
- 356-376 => 1.03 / 0.205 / 0.200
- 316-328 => 1.08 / 0.243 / 0.224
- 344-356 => 1.03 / 0.220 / 0.214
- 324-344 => 1.06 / 0.254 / 0.238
